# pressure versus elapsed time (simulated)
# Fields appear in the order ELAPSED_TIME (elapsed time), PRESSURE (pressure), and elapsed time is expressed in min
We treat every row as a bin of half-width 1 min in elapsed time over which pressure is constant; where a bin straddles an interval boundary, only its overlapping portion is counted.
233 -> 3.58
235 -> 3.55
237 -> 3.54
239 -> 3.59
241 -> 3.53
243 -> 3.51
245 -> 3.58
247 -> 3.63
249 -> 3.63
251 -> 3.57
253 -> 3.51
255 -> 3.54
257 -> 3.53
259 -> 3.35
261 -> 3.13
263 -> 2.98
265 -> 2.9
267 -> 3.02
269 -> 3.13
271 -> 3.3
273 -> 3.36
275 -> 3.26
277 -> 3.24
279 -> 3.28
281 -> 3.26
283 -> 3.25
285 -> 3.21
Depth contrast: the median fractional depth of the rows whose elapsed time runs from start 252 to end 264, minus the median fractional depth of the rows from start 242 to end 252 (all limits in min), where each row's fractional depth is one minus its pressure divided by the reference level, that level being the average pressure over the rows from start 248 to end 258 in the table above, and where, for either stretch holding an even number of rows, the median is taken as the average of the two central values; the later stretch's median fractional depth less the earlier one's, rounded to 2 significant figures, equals 0.042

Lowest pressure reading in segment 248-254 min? 3.51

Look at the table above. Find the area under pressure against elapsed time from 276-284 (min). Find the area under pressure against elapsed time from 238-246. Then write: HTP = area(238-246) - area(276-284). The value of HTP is 2.4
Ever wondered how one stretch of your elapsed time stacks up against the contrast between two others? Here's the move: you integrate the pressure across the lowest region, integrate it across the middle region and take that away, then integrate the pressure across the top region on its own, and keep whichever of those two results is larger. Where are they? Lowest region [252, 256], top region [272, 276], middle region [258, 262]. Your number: 13.2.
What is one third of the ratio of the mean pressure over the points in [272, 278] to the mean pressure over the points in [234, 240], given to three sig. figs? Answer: 0.308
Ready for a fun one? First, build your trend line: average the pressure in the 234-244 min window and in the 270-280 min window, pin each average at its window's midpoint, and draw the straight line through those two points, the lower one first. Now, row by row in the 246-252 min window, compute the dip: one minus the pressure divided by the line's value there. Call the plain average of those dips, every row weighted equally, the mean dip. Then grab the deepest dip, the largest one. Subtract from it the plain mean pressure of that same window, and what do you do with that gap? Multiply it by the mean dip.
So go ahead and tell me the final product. 0.14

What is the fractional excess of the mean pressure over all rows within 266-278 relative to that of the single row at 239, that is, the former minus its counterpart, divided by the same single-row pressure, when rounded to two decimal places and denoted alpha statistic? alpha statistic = -0.10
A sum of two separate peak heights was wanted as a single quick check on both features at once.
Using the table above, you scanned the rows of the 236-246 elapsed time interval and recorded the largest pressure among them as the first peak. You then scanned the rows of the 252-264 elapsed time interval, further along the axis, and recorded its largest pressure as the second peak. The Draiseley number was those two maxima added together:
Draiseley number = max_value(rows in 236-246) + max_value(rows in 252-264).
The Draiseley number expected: 7.13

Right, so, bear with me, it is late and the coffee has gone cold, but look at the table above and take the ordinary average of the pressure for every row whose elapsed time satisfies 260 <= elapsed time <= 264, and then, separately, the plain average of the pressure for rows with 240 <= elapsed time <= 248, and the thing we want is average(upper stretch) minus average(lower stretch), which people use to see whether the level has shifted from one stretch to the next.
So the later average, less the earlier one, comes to -0.51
